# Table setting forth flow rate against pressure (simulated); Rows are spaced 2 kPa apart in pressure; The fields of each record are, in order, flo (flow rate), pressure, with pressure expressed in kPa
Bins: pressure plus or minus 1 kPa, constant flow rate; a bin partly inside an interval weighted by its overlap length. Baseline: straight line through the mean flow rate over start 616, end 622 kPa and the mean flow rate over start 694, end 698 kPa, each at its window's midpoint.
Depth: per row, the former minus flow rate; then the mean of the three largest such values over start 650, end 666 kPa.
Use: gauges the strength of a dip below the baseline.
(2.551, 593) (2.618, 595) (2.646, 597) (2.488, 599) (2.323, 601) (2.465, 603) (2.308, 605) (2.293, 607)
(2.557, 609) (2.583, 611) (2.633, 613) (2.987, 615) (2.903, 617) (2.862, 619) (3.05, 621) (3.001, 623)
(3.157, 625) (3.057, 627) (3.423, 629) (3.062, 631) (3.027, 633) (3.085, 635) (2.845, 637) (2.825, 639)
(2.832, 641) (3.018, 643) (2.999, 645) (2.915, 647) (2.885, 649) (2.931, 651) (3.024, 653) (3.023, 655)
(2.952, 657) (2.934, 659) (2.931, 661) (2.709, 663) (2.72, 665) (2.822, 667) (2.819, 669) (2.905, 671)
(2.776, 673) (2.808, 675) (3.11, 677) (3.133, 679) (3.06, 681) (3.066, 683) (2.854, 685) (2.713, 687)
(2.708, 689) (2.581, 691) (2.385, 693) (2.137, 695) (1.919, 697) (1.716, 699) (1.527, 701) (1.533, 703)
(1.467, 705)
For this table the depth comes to -0.3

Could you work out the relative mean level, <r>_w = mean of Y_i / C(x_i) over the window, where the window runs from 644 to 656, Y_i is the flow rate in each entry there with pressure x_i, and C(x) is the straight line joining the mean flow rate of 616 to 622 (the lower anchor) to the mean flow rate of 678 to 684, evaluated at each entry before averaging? 0.98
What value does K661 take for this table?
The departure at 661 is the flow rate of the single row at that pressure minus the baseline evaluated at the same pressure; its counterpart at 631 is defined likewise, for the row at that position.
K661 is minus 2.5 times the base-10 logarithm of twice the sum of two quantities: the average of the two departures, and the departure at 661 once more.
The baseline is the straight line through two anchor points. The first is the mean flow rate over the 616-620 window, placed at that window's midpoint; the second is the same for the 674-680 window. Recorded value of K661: 7.2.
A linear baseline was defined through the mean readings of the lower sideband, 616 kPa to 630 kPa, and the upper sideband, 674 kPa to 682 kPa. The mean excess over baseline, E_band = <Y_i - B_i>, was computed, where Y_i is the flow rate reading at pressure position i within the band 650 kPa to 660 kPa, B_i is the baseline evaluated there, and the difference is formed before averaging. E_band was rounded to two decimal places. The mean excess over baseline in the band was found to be -0.07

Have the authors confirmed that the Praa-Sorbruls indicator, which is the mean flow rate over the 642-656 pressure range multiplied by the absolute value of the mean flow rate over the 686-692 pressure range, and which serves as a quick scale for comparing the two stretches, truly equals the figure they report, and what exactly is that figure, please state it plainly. 7.92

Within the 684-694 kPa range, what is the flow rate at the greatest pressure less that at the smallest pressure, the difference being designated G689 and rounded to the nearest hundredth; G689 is -0.47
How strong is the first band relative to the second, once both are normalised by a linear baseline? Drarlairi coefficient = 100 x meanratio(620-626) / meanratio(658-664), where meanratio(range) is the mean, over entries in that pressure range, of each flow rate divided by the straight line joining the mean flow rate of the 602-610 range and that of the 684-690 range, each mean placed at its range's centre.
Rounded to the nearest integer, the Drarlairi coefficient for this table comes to 115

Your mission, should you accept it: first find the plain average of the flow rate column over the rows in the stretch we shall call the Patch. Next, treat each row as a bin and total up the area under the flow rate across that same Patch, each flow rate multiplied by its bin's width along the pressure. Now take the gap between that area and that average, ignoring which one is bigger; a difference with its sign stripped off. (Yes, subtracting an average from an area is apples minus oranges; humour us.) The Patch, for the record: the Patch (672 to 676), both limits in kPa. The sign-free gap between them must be 8.38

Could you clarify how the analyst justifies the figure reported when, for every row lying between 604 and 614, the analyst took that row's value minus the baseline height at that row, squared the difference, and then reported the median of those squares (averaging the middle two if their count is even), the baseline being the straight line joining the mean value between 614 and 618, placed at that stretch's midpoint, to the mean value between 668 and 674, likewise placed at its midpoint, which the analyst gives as 0.162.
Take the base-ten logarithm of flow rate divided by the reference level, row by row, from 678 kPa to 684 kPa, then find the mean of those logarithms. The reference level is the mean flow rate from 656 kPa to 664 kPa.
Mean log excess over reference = 0.030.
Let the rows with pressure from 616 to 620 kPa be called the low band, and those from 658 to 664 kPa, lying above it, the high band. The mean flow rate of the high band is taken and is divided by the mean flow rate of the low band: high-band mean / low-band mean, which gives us 0.99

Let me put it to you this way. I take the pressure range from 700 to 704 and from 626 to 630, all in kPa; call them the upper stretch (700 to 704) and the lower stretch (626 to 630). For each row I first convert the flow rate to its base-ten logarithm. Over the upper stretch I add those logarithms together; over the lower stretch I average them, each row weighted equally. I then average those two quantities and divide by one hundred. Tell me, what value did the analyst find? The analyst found 0.0044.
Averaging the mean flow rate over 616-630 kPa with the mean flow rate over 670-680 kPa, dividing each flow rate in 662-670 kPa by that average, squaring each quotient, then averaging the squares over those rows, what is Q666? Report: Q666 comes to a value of 0.85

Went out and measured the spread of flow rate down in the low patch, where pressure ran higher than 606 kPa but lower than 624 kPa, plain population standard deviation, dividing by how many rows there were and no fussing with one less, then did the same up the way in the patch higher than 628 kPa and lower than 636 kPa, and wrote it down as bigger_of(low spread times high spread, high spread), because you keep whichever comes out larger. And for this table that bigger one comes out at 0.16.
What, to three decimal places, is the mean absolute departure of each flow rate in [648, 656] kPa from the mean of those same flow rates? 0.058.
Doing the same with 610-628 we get 0.151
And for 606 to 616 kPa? 0.160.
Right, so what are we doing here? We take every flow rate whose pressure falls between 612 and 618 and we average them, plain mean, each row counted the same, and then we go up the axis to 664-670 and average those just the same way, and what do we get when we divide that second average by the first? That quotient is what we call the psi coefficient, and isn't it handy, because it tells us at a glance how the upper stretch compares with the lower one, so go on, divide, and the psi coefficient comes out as 0.981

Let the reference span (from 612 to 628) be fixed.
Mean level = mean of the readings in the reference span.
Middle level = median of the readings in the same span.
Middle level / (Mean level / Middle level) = 3.0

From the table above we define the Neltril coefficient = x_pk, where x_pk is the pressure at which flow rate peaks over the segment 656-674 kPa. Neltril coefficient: 657 kPa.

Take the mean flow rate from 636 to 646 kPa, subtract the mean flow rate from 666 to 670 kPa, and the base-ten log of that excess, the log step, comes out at -1.1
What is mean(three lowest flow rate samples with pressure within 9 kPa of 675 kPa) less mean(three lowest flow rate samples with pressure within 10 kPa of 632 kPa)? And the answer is -0.03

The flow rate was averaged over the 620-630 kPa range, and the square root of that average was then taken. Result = 1.77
